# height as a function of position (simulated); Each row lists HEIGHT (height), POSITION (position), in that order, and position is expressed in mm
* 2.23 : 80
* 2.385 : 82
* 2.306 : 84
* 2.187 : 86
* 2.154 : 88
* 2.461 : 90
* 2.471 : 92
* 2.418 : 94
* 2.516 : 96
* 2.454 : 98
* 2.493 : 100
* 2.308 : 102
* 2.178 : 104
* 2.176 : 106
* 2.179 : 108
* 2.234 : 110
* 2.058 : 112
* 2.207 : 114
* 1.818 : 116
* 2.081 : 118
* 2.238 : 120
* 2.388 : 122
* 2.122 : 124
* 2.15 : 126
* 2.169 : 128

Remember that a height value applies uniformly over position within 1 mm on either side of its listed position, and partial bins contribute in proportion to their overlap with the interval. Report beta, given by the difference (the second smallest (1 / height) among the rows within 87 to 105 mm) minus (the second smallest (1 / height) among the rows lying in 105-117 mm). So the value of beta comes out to -0.05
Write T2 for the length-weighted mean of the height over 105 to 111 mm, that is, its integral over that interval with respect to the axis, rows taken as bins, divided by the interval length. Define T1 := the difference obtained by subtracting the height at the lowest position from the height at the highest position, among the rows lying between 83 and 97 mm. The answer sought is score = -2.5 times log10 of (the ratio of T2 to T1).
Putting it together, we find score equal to -2.5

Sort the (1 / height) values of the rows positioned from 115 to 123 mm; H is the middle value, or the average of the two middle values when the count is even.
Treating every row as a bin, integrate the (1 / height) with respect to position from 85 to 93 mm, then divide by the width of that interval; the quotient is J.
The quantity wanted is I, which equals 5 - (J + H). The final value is 4.10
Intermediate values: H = 0.46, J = 0.433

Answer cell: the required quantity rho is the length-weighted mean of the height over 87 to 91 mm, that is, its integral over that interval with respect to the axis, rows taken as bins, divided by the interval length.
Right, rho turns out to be 2.31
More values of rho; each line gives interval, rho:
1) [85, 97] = 2.37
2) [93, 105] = 2.39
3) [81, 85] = 2.35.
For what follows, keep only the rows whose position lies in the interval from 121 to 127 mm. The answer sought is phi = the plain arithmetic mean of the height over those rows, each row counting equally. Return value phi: 2.22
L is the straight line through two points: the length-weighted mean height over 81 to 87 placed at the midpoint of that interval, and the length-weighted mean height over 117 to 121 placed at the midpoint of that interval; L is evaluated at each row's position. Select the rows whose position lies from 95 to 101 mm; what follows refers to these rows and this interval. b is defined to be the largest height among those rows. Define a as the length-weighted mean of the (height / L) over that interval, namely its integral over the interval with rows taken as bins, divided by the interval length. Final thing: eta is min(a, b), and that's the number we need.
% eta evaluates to 1.11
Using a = 1.11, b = 2.516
